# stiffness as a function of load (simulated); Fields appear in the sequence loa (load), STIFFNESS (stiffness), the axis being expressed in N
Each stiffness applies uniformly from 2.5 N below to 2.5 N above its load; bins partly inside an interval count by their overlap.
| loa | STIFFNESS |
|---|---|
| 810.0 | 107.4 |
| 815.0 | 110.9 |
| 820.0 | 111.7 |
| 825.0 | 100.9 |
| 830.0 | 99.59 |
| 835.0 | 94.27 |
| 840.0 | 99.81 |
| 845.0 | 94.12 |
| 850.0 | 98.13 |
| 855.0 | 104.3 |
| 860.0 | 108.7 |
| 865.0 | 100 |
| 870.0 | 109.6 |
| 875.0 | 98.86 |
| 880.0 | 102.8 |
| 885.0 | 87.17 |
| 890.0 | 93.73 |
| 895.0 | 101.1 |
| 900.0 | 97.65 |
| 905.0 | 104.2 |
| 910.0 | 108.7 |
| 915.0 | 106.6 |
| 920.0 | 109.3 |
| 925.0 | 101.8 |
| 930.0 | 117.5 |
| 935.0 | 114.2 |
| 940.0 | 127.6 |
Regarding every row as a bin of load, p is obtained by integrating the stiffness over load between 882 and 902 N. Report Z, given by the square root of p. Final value 43.6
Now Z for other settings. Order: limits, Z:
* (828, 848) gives 44.0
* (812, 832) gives 46.0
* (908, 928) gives 46.2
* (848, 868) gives 45.4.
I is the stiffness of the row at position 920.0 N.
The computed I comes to 109.3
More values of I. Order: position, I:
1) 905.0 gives 104.2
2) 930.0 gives 117.5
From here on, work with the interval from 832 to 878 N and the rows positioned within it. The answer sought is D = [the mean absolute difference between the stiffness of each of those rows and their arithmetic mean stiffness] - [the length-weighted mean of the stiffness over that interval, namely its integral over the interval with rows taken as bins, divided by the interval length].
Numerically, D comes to -96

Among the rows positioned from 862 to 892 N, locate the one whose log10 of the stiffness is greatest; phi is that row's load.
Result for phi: 870.0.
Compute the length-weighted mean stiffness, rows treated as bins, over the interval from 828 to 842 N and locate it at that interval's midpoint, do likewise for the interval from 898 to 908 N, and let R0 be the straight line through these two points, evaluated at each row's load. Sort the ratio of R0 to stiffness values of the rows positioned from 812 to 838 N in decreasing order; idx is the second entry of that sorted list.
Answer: 0.98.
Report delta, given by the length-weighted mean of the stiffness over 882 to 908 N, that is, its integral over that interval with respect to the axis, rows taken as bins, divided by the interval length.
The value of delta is 97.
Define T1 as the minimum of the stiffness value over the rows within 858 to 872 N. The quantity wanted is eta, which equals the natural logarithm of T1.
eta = 4.605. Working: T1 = 100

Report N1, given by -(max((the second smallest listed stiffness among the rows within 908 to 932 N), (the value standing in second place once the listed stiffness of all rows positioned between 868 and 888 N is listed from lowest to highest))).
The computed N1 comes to -107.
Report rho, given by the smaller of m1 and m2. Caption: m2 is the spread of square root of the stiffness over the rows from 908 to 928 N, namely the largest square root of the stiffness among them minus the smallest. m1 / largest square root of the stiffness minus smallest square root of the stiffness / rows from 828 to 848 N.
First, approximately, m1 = 0.29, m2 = 0.37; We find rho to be 0.29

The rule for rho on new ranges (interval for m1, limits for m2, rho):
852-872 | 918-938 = 0.47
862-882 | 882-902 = 0.53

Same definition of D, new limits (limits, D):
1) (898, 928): -102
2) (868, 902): -94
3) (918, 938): -106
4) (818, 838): -96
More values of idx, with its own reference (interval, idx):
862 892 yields 1.08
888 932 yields 1.04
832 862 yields 1.04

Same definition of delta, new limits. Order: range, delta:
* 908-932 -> 109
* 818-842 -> 101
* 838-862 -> 101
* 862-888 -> 100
